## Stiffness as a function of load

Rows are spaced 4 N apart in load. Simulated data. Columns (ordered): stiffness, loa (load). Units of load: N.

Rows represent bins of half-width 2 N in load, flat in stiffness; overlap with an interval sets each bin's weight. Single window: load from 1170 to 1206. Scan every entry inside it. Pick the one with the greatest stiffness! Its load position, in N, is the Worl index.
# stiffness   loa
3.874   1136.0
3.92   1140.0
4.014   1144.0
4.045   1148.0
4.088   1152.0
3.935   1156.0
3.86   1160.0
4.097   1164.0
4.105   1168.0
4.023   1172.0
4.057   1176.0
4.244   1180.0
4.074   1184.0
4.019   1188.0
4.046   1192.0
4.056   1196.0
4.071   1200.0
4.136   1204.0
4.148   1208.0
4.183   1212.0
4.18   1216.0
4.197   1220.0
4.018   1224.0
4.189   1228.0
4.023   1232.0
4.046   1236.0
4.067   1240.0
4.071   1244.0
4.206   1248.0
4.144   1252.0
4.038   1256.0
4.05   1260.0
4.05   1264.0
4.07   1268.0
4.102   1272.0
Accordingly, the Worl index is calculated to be 1180.0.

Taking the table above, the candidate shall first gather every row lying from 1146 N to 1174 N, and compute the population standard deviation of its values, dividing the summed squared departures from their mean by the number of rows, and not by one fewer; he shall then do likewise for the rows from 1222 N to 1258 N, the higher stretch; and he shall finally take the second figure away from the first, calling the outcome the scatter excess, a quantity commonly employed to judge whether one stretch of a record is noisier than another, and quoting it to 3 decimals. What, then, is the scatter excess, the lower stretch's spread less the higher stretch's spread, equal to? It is 0.018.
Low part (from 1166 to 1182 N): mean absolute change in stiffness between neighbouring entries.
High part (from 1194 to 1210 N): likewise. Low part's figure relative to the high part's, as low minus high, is 0.07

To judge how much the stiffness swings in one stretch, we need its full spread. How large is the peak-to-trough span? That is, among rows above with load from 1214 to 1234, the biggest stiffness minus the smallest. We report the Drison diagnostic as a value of 0.179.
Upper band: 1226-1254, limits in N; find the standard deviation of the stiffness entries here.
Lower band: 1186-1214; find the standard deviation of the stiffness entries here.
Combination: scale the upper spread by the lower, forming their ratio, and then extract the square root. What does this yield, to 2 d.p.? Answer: 1.09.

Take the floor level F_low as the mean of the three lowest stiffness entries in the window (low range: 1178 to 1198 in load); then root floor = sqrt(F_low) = 2.01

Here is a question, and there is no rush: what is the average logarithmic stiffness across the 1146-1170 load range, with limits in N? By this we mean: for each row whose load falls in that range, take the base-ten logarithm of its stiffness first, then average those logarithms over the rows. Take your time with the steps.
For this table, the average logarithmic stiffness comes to 0.604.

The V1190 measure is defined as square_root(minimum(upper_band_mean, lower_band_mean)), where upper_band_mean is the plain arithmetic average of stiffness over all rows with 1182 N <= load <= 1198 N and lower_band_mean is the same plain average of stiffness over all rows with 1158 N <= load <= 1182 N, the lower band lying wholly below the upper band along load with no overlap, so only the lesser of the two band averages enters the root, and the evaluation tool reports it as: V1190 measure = 2.01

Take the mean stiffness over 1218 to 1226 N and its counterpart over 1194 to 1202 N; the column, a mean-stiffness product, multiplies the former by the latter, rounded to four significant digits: 16.69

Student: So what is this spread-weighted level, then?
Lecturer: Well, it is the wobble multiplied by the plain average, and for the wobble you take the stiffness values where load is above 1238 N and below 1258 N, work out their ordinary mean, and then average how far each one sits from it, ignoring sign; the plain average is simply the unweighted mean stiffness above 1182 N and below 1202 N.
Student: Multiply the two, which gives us 0.23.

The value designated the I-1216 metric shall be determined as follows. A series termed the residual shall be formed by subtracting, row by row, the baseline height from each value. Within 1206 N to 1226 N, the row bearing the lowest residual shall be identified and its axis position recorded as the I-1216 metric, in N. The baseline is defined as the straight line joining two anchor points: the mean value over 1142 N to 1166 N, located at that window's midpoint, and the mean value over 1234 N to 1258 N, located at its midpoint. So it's 1224.0 N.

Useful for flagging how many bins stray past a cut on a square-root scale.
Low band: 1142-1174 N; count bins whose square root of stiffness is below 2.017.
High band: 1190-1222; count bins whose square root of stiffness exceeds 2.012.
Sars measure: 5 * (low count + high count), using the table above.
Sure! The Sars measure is 60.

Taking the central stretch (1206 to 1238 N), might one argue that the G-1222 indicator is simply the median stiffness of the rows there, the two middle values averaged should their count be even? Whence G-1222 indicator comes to 4.164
